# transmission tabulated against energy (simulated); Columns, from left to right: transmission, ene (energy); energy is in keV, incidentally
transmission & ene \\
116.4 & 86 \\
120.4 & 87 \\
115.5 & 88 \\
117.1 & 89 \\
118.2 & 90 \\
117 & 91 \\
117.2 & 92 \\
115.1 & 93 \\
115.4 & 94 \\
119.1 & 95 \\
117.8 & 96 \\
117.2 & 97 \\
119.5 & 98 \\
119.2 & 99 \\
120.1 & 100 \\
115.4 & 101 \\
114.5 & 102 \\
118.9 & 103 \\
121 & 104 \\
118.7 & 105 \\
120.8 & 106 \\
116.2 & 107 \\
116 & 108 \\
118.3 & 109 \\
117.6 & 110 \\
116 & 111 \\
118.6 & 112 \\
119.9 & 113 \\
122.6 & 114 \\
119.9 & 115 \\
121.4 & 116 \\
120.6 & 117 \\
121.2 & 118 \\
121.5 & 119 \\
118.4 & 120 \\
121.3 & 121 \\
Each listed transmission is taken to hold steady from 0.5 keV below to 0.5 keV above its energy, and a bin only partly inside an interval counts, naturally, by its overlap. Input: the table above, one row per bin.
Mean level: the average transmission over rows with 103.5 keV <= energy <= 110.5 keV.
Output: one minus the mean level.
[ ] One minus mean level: -117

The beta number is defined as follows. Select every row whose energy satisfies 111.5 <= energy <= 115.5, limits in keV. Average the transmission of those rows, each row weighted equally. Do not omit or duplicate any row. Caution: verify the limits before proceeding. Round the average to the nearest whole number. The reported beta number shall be 120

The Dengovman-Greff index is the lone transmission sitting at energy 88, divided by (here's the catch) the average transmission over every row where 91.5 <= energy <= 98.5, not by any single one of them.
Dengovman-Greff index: 0.98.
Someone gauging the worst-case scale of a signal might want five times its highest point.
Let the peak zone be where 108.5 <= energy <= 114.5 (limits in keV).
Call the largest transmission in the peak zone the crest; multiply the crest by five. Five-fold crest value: 613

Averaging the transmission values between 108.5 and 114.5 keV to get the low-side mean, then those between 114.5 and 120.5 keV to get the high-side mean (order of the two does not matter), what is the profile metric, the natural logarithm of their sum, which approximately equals 5.48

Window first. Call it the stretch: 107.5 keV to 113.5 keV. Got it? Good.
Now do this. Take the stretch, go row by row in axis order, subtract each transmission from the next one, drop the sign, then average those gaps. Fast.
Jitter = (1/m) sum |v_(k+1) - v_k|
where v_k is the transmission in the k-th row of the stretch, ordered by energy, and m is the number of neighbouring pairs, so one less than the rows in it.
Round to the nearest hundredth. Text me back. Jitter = 1.70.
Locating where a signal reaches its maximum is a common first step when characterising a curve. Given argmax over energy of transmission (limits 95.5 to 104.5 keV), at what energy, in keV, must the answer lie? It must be 104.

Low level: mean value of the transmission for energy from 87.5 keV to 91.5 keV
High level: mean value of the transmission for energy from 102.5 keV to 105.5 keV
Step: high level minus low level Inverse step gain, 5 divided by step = 2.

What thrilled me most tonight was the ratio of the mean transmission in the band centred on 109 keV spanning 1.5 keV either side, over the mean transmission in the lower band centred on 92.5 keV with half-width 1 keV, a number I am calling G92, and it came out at 1.01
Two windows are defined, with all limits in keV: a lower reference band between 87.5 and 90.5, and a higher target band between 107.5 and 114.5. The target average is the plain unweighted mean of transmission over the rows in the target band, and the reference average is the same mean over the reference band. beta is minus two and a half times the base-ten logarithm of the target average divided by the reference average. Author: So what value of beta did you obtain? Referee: -0.014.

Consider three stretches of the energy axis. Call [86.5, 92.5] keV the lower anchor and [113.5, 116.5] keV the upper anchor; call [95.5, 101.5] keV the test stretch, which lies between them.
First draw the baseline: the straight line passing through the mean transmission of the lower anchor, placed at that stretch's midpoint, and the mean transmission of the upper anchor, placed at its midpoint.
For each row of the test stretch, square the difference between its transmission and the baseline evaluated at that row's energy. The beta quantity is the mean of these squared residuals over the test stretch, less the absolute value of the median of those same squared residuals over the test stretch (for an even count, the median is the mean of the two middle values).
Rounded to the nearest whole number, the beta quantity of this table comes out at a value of 2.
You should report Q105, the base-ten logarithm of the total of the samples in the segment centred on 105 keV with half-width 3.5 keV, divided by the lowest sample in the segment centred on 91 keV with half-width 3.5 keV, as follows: 0.856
